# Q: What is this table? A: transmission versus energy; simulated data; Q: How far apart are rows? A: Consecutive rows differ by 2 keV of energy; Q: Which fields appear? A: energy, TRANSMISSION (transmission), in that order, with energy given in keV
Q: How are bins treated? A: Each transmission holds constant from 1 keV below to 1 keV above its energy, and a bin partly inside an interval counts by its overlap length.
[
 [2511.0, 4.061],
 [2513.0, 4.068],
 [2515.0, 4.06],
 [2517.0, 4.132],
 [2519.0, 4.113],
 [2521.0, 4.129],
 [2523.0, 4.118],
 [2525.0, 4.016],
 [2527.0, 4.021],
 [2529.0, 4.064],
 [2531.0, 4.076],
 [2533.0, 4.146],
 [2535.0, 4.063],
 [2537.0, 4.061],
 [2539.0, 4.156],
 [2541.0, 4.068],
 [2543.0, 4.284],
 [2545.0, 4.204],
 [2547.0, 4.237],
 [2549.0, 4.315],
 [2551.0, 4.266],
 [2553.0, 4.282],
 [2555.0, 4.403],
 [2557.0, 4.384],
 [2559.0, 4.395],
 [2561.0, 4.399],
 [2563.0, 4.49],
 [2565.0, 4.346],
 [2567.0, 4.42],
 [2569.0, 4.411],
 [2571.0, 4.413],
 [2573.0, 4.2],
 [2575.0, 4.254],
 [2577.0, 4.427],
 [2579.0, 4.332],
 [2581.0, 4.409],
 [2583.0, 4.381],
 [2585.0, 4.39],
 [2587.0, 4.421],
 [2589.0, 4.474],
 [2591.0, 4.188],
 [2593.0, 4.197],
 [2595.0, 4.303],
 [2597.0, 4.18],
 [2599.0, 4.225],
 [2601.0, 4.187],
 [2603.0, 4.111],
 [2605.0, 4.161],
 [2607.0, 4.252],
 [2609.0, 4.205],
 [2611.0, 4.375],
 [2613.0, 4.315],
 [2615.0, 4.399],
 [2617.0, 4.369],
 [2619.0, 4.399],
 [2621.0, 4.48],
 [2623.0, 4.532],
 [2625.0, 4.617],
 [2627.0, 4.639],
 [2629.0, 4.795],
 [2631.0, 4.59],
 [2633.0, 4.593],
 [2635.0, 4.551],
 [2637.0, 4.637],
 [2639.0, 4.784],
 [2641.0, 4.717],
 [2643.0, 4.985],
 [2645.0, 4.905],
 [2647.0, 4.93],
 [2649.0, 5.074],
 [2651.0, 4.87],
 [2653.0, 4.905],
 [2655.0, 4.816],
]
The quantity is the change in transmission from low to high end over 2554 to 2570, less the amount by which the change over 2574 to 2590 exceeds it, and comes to -0.20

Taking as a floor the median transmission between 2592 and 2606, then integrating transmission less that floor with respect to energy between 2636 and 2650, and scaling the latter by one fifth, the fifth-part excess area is 1.9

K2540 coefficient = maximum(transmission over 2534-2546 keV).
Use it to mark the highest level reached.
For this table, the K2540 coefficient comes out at 4.284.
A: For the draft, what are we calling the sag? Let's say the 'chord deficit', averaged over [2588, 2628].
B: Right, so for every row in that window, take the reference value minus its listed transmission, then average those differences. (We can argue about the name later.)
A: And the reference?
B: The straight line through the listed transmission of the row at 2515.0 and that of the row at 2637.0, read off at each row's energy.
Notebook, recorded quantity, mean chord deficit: 0.17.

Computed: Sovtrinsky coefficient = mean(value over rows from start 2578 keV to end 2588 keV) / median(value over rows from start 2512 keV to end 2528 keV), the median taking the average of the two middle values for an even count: 1.07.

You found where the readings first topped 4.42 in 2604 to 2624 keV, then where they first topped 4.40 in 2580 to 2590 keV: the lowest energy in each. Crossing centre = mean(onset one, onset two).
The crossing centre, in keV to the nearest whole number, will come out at 2601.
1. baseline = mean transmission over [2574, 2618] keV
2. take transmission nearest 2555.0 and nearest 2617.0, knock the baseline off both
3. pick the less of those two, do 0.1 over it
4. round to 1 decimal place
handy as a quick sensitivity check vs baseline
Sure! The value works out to 1.4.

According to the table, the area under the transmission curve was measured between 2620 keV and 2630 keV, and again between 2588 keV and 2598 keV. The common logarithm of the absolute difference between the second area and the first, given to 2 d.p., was 0.54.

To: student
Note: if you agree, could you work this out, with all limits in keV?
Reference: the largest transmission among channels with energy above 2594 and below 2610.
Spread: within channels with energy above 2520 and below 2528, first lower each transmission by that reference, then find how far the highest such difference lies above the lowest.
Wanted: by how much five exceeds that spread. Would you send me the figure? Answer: 4.89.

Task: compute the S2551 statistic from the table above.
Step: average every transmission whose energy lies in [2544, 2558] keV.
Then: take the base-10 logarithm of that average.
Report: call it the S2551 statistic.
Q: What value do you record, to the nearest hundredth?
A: 0.63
